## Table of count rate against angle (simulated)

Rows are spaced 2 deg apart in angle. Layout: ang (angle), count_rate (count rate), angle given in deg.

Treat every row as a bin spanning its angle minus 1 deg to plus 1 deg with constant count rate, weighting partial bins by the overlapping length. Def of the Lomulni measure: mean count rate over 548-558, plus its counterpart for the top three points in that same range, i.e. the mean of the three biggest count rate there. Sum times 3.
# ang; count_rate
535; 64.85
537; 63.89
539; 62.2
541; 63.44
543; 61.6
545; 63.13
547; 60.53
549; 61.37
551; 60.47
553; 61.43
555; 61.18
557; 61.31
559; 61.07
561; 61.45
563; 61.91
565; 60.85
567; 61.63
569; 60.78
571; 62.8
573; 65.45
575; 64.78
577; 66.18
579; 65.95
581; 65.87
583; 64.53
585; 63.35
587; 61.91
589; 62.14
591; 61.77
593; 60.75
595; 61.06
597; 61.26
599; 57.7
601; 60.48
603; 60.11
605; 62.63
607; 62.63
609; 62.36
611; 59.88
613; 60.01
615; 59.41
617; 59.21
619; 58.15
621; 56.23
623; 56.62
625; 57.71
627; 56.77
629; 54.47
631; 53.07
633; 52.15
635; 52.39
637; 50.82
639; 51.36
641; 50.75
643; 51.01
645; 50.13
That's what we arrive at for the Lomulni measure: 368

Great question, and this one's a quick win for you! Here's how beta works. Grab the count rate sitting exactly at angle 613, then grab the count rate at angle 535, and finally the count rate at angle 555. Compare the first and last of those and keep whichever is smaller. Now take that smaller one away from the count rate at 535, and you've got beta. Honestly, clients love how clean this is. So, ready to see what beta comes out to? 4.8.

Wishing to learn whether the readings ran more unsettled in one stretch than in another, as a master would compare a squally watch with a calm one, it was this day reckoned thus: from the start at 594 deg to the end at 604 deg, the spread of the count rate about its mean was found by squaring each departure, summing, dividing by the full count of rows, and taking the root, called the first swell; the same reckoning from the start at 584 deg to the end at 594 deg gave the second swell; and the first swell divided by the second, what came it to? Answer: 1.5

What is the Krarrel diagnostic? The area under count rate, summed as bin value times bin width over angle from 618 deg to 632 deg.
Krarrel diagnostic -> 786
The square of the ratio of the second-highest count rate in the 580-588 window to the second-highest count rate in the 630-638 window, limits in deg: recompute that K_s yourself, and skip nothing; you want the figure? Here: 1.5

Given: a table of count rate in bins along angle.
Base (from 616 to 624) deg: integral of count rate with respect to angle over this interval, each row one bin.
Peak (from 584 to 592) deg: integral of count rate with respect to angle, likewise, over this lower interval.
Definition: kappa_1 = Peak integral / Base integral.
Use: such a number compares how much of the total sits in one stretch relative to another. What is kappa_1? 1.08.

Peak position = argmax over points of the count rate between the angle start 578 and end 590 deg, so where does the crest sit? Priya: 579 deg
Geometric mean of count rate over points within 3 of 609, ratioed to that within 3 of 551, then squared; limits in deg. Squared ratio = 1.02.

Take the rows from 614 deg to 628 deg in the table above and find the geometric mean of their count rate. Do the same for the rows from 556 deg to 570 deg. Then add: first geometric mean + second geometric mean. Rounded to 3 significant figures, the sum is 119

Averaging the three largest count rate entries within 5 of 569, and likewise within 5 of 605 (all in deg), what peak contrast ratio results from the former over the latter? 1.01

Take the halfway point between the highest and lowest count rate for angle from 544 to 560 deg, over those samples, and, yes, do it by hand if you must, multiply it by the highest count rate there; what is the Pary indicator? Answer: 3901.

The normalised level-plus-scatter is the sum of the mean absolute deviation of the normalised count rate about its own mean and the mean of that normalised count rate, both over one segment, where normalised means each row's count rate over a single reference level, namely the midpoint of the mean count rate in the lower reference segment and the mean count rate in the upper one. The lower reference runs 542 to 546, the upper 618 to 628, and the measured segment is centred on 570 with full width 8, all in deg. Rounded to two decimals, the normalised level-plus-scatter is 1.07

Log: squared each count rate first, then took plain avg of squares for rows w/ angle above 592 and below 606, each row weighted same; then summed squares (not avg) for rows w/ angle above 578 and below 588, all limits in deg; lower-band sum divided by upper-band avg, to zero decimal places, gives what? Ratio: 6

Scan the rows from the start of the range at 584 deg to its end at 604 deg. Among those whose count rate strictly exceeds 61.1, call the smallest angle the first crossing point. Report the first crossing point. 585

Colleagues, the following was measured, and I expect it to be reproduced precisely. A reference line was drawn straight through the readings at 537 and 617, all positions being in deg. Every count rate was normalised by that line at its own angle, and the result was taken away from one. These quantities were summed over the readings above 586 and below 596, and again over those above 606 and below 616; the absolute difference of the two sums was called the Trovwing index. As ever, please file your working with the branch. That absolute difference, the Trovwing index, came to 0.04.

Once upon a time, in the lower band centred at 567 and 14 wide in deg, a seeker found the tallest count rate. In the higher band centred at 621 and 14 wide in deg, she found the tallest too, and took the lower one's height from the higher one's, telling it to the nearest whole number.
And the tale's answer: -6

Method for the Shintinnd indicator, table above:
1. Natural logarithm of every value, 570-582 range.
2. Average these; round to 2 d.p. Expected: 4.18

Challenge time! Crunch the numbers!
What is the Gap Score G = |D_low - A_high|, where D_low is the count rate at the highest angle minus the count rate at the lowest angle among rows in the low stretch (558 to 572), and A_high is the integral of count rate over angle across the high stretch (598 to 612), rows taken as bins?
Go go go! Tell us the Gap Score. 850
